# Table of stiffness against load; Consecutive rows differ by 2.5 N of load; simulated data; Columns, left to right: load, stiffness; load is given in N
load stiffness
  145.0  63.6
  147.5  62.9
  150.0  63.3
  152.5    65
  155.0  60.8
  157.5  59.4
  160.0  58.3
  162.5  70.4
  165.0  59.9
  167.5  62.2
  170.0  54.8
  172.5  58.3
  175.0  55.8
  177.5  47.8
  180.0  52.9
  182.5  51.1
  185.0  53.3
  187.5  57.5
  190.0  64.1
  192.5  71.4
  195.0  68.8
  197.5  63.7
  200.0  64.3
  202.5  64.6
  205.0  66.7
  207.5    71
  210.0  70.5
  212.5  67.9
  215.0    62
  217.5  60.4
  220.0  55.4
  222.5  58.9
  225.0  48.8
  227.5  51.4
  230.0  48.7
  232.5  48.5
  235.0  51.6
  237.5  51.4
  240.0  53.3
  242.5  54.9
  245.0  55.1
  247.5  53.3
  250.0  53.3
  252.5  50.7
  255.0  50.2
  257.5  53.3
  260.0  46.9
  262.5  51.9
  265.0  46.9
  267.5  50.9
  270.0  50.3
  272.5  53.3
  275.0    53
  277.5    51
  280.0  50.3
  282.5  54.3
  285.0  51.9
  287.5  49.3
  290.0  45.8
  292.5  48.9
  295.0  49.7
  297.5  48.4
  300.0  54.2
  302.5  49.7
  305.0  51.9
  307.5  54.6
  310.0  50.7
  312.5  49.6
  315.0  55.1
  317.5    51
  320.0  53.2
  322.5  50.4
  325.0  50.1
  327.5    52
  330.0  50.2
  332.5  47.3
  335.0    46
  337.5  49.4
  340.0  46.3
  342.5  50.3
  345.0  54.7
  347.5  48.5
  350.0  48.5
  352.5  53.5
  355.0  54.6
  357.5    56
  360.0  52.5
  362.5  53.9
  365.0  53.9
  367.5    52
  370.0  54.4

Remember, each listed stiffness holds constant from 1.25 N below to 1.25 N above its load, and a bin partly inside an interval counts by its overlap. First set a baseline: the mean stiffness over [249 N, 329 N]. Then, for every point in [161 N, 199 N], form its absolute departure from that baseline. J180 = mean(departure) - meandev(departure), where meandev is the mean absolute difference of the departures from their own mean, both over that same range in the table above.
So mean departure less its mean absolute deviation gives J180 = 3.4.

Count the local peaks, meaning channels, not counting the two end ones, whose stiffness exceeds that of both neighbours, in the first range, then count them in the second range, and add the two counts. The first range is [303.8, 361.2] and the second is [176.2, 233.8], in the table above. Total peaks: 12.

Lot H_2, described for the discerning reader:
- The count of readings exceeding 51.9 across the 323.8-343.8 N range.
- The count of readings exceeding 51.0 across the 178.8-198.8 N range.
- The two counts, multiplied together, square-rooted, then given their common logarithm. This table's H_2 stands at 0.5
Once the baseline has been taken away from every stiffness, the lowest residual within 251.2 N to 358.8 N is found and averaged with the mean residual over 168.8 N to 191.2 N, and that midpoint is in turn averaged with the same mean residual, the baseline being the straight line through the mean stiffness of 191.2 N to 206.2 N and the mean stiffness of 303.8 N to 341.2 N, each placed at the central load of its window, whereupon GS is -13.4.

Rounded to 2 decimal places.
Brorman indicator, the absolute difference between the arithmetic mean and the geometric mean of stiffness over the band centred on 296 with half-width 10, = 0.05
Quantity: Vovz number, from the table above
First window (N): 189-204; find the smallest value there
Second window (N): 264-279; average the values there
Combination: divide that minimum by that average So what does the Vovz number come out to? 1.25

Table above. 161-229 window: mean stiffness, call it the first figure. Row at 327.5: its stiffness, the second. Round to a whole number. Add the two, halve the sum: 56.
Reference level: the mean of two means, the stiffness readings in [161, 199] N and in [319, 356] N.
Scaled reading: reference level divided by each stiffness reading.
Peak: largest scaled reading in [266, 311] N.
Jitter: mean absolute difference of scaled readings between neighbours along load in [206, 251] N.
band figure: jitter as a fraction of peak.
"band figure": 0.038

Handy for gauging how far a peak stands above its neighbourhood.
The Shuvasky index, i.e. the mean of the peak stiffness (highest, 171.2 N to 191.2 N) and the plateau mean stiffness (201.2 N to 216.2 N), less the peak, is 2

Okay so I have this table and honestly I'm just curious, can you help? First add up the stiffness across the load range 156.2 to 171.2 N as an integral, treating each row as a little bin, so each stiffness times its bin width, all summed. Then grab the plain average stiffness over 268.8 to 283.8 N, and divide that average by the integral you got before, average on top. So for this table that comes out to 0.057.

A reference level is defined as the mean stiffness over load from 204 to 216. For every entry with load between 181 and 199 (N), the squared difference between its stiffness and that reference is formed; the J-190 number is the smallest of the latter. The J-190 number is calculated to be 1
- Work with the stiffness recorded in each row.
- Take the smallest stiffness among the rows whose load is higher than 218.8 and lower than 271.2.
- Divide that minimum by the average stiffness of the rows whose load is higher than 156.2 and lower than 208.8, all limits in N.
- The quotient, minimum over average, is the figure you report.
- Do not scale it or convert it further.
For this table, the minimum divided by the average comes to 0.772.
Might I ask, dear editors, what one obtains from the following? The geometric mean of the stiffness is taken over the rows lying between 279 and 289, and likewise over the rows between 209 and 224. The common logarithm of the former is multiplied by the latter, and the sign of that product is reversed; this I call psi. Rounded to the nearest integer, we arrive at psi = -107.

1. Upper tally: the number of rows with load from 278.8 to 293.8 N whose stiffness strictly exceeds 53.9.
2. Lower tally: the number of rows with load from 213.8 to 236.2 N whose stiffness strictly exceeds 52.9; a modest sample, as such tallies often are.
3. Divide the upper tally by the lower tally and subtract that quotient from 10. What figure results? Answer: 9.75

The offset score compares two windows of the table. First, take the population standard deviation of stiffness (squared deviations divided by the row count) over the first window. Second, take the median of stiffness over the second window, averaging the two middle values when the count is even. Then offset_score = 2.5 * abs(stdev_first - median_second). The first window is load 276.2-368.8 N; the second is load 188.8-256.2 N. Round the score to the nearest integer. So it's 132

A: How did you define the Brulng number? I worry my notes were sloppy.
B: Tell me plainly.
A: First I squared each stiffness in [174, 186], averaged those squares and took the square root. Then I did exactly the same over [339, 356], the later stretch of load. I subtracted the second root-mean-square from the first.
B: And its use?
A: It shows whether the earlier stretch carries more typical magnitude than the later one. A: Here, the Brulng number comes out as 1.2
